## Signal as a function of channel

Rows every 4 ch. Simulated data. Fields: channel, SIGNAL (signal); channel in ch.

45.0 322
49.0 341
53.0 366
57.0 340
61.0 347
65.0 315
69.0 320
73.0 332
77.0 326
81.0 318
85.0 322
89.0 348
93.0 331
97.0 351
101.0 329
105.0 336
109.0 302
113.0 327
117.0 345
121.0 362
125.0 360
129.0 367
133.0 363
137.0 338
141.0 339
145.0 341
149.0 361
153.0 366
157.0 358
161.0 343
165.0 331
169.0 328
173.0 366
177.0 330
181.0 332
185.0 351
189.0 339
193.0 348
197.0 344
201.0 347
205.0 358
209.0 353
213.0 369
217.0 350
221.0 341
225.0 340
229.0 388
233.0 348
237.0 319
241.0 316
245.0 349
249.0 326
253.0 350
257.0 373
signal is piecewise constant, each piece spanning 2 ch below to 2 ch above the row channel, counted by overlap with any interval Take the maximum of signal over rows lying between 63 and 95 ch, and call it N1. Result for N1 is 348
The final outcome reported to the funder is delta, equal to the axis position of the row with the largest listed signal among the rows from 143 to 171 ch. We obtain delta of 153.0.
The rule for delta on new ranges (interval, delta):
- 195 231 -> 229.0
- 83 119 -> 97.0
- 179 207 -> 205.0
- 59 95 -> 89.0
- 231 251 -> 245.0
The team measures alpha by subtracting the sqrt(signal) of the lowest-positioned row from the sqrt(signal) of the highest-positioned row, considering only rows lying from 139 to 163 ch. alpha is 0.1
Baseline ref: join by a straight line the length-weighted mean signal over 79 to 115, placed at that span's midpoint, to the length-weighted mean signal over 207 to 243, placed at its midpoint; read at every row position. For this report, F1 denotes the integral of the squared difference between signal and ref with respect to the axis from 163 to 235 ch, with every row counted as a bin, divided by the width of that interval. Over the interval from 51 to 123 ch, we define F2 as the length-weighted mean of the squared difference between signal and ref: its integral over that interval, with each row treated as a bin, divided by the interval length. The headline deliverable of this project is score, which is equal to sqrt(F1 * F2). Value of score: 256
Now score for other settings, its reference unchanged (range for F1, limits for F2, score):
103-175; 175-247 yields 332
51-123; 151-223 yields 241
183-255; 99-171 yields 329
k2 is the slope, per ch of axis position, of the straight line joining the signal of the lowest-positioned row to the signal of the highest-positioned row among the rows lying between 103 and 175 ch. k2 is 0.44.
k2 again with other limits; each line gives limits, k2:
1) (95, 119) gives -0.30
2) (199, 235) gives 0.03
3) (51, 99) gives -0.34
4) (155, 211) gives -0.10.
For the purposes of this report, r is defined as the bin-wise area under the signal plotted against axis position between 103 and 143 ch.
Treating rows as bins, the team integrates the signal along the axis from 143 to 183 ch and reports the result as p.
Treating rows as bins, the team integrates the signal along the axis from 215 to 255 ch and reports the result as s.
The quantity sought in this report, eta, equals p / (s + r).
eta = 0.503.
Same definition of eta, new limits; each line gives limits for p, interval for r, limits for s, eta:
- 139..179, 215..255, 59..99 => 0.514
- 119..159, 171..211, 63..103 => 0.526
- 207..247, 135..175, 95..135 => 0.502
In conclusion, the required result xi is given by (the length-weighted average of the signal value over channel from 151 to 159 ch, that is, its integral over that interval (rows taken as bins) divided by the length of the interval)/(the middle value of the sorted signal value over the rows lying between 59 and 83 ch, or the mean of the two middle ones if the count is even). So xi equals 1.12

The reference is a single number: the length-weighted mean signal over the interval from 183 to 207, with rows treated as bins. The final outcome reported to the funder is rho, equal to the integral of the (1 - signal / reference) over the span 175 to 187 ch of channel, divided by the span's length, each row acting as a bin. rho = 0.03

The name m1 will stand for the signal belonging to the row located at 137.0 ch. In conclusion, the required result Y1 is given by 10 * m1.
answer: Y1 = 3380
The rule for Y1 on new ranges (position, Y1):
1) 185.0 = 3510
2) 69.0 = 3200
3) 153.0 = 3660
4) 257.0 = 3730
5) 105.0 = 3360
